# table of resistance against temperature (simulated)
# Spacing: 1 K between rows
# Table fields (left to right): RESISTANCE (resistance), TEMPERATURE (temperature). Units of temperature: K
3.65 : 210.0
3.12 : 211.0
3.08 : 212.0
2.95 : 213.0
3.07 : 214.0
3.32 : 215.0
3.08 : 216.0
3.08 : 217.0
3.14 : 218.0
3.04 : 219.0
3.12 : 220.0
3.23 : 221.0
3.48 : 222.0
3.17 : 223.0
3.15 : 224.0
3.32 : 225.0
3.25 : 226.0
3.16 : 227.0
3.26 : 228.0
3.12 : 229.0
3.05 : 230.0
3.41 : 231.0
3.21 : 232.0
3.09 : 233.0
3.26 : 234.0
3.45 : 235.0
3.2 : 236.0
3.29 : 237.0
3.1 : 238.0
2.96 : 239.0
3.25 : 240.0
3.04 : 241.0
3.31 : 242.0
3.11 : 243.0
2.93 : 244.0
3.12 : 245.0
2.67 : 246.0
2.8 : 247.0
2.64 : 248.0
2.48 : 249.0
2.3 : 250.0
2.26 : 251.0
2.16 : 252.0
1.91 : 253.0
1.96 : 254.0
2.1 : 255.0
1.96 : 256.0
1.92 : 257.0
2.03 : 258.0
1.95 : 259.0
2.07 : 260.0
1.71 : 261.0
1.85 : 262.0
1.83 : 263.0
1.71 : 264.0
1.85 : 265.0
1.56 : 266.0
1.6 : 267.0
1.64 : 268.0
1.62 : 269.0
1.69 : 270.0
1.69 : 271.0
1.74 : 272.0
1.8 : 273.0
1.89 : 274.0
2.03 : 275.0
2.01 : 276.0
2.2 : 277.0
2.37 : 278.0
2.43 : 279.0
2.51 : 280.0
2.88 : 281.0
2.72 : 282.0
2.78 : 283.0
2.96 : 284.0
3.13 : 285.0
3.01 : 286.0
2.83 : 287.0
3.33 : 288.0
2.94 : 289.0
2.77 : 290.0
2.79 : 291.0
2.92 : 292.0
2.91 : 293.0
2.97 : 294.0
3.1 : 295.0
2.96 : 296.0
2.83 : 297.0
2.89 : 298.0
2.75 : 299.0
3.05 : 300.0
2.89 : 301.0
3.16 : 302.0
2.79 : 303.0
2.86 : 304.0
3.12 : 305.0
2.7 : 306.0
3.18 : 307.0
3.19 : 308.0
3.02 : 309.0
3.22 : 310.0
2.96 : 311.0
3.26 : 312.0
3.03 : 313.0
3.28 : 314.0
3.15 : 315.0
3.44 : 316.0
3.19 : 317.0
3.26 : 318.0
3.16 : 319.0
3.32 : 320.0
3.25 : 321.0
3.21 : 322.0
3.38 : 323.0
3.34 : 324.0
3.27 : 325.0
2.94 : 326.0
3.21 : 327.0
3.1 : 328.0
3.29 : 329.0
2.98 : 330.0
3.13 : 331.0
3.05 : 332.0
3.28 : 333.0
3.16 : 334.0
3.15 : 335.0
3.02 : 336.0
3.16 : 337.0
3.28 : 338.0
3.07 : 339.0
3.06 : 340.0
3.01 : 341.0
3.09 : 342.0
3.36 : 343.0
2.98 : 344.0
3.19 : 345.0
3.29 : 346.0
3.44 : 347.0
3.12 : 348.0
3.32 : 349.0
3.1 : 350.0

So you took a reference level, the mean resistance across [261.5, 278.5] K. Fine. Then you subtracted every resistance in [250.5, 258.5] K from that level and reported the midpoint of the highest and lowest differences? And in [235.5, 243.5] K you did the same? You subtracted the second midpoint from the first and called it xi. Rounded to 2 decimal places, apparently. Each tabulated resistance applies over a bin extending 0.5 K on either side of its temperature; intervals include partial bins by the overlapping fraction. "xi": 1.05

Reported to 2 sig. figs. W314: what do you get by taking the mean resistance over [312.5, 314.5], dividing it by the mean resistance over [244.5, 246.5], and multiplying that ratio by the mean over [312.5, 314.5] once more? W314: 3.4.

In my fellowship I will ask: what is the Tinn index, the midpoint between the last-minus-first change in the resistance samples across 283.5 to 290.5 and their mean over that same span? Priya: 1.40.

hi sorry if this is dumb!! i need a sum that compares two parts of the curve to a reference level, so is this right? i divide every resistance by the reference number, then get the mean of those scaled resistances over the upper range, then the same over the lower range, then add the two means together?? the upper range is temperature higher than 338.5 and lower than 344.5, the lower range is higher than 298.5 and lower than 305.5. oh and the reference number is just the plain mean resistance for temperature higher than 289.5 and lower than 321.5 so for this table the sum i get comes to 1.99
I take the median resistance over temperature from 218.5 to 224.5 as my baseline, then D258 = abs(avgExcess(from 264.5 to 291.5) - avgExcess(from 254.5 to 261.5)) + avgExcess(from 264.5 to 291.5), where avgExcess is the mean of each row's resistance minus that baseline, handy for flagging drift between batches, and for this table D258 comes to -0.5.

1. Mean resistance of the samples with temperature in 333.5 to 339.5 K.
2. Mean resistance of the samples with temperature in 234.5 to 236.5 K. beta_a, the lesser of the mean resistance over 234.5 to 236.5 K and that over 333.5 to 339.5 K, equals 3.14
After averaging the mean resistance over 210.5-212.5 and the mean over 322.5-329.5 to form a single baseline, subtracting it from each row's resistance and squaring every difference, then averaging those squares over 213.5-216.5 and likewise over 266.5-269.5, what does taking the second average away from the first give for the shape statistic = -2.4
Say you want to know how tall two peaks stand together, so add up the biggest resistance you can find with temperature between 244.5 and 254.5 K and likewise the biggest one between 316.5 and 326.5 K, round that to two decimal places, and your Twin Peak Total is 6.50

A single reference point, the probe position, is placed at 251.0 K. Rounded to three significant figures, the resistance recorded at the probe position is 2.26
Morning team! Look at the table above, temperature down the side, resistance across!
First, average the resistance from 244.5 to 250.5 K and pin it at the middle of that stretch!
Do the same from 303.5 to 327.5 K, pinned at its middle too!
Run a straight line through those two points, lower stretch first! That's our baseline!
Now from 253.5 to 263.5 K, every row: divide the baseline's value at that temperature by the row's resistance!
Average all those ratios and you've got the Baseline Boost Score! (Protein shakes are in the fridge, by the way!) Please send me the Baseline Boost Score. 1.4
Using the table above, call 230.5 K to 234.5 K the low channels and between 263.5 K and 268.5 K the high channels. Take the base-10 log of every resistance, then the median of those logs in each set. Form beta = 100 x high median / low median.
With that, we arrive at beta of 42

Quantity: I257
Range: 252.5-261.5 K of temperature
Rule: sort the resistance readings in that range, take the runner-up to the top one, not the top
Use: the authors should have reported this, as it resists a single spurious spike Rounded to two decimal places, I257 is 2.07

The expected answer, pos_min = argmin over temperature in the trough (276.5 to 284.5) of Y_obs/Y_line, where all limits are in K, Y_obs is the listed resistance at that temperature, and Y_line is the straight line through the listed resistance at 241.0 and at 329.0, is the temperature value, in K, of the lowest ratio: 277.0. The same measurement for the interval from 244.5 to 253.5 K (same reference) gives 253.0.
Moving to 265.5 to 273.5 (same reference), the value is 266.0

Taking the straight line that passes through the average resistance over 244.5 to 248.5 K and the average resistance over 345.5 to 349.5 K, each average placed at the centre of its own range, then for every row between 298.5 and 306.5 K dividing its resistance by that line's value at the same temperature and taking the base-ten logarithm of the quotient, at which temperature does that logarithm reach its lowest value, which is 306.0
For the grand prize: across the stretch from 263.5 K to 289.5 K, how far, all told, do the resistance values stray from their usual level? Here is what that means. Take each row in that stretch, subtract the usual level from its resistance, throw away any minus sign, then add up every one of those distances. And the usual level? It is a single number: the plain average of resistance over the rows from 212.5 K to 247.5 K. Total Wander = 23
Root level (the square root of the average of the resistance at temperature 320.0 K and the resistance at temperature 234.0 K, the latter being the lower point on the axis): 1.81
